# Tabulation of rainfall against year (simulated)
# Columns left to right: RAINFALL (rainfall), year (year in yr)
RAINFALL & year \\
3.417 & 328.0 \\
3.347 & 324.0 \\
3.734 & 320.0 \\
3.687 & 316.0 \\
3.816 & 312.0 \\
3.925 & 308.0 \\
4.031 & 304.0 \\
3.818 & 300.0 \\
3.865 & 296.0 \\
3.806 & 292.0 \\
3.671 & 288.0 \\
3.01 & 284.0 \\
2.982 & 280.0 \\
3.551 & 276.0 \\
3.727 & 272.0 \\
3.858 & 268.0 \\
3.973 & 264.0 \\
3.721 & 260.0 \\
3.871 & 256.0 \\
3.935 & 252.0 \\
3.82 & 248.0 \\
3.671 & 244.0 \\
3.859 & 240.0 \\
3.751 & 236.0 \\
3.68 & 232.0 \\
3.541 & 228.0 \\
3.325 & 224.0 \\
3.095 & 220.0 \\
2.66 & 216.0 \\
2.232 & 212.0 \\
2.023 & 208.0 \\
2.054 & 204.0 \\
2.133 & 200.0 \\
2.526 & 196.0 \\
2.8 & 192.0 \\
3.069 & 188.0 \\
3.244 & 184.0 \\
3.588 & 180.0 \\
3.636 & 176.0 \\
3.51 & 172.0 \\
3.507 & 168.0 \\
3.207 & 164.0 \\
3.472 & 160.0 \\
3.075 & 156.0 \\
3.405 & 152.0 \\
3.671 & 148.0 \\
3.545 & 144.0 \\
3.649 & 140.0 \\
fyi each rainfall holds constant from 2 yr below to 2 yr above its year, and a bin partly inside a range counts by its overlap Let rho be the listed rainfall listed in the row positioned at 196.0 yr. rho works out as 2.526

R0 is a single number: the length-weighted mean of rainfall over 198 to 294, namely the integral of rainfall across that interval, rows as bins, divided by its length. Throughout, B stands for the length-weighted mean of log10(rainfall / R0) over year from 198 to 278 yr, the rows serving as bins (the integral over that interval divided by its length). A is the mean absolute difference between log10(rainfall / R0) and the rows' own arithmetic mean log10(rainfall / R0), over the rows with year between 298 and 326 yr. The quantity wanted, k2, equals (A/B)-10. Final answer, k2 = -11.5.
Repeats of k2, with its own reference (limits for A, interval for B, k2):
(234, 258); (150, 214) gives -10.1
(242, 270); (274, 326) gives -9.7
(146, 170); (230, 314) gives -9.5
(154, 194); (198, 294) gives -13.2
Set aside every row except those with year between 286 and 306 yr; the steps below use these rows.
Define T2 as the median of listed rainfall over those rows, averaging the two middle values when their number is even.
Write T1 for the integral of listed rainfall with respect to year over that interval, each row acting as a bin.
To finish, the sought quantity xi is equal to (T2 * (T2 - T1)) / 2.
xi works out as -139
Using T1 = 77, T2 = 3.8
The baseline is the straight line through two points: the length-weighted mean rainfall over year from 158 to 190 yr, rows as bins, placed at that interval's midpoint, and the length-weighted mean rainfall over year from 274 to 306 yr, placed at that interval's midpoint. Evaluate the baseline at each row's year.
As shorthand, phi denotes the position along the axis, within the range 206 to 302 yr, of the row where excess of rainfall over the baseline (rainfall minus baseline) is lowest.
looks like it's 208.0 yr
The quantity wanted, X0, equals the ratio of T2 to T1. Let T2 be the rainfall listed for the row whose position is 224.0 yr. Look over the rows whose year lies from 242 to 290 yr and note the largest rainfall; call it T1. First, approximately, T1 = 3.973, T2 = 3.325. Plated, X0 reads 0.84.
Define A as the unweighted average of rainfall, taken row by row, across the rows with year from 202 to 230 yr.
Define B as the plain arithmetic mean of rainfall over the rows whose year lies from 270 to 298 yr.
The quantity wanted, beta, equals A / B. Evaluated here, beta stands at 0.8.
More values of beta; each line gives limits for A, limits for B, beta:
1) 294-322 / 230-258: 1.0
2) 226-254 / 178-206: 1.4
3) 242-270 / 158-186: 1.1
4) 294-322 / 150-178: 1.1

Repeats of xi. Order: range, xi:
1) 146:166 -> -109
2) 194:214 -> -45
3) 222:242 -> -127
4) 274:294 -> -115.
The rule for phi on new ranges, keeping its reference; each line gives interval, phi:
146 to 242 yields 208.0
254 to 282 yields 280.0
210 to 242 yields 212.0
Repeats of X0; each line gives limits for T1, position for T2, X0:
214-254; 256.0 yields 0.98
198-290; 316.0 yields 0.93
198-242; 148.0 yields 0.95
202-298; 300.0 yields 0.96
